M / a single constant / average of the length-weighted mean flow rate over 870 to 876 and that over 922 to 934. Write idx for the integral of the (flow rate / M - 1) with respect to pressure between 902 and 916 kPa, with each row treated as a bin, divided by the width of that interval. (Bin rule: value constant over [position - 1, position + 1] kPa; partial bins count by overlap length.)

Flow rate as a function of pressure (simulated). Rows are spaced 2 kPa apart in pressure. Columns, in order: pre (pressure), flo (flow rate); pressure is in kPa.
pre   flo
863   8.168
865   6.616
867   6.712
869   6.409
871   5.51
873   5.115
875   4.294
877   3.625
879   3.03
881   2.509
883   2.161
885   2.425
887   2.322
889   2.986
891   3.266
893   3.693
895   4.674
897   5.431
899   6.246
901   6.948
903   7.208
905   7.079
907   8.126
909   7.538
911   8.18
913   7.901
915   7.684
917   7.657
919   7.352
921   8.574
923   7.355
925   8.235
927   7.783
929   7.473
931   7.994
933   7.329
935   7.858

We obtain 0.212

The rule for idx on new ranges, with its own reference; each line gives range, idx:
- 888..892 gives -0.506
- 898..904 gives 0.074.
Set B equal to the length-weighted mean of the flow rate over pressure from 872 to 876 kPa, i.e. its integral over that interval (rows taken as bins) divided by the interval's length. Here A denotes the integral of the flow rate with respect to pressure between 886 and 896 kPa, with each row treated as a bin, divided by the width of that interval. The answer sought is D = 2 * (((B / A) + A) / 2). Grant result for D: 4.8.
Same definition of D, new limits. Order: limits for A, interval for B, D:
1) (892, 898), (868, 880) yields 5.6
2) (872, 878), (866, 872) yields 5.8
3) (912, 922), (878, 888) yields 8.2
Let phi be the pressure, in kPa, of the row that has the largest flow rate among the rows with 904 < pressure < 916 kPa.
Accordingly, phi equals 911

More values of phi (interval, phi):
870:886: 871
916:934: 921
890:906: 903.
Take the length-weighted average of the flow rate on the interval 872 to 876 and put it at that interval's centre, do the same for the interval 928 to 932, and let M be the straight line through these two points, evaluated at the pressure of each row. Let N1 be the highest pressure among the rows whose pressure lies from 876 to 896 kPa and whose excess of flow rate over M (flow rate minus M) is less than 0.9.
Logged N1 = 895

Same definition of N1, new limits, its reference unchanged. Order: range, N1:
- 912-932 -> 931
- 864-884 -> 883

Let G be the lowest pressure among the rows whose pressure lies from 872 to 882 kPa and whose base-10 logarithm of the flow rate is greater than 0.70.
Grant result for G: 873 kPa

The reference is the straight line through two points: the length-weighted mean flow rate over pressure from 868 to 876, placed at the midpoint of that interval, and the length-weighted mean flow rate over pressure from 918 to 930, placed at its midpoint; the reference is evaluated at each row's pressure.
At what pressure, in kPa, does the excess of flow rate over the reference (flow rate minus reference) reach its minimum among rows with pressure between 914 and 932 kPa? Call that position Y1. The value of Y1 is 929 kPa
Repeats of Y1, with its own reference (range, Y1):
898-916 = 899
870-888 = 887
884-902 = 887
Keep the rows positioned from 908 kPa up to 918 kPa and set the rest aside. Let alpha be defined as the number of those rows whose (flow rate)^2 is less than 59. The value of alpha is 2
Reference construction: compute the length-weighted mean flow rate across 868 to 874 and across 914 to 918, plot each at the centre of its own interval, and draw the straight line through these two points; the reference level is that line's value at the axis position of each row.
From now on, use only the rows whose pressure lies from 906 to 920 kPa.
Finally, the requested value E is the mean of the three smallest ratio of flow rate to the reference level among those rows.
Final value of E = 1.0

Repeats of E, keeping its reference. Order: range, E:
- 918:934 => 0.9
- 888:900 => 0.5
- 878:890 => 0.4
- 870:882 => 0.5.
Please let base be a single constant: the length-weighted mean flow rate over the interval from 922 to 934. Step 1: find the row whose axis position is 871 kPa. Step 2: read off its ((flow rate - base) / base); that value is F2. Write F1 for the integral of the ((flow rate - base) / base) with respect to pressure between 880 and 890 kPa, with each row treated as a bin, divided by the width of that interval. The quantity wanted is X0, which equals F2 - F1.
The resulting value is 0.39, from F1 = -0.7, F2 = -0.3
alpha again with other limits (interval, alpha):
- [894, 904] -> 5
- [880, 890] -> 5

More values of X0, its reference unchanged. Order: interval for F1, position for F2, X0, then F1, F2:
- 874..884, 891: 0.02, -0.6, -0.6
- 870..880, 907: 0.50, -0.4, 0.1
